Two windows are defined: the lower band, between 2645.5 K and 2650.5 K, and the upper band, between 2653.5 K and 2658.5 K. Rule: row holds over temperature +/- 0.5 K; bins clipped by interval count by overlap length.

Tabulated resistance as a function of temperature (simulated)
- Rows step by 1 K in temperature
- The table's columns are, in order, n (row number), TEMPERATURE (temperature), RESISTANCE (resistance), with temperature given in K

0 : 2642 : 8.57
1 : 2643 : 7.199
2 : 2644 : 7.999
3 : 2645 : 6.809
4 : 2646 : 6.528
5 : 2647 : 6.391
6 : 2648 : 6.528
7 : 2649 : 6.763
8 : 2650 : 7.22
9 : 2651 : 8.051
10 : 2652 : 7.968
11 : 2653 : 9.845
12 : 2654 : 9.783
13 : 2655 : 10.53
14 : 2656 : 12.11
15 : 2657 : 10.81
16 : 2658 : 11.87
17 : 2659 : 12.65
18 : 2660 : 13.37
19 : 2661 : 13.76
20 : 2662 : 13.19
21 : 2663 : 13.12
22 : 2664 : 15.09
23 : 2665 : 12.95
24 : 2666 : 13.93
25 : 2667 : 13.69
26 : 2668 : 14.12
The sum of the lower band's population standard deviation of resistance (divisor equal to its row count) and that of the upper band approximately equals 1.2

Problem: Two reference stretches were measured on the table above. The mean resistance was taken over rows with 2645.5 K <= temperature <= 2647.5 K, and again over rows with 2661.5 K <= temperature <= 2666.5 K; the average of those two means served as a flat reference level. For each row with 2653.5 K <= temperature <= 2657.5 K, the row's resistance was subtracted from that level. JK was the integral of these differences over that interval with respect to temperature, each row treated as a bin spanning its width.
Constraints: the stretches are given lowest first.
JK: -3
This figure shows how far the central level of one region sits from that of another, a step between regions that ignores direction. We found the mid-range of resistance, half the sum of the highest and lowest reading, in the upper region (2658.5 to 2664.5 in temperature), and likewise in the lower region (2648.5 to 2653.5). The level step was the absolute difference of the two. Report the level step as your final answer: 5.6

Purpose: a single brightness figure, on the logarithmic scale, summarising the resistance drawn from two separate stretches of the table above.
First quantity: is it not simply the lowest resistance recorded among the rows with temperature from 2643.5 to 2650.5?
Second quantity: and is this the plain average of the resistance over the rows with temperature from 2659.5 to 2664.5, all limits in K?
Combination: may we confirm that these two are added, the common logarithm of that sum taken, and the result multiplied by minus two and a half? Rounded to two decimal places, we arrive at -3.26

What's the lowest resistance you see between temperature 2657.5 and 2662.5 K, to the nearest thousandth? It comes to 11.870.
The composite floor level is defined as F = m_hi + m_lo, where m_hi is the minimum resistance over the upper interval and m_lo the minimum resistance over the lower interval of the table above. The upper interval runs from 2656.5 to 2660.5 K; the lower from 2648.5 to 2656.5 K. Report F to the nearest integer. 18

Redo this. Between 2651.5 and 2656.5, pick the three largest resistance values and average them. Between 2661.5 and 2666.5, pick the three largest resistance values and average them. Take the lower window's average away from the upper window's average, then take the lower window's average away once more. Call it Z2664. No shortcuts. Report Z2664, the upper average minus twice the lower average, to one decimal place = -7.6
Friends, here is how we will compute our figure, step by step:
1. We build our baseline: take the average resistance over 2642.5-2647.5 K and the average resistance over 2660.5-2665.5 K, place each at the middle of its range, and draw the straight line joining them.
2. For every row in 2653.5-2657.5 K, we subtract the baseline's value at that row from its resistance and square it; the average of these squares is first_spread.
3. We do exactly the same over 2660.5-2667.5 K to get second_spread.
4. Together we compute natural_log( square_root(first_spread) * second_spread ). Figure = -0.43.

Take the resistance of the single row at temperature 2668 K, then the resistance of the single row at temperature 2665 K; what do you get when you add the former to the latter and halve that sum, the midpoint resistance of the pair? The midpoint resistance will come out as 13.5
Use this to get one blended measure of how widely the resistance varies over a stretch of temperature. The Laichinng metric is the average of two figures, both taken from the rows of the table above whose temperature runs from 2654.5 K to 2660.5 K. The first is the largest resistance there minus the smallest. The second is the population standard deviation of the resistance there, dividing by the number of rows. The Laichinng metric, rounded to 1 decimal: 1.9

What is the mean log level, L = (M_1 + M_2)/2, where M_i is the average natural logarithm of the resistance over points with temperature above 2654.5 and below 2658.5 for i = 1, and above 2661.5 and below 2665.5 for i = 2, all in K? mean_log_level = 2.52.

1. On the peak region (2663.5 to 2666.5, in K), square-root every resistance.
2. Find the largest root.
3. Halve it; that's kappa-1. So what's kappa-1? 1.9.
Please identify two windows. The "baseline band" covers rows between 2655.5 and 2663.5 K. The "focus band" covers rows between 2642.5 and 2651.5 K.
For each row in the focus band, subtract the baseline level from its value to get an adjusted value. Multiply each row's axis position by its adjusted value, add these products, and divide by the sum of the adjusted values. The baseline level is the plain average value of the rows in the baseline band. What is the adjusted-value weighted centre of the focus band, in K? 2647.0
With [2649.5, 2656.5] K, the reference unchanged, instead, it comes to 2652.1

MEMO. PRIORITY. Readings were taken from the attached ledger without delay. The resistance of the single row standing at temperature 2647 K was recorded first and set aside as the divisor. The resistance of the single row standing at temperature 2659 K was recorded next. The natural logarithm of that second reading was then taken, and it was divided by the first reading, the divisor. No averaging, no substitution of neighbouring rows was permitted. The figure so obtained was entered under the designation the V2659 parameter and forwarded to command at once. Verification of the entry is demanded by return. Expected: 0.40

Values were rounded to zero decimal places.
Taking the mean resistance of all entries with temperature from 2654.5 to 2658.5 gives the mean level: 11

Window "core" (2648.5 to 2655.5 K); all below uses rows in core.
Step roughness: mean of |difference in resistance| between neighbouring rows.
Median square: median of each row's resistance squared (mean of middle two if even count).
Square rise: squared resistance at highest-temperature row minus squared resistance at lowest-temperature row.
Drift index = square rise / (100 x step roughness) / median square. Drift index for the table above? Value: 0.015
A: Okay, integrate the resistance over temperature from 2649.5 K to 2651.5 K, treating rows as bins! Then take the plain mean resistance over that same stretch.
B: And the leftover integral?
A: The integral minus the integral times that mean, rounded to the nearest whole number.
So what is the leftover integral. -101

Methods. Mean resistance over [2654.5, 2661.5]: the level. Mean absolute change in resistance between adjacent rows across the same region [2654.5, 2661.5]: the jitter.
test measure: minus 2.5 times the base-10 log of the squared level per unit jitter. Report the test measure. -5.5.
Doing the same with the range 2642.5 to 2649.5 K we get -5.0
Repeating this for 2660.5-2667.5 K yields -5.7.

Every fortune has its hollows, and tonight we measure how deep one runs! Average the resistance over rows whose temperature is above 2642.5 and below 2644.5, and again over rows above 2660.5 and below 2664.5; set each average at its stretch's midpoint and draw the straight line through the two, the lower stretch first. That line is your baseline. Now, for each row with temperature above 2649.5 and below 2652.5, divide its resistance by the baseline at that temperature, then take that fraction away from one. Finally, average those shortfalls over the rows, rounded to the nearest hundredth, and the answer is 0.23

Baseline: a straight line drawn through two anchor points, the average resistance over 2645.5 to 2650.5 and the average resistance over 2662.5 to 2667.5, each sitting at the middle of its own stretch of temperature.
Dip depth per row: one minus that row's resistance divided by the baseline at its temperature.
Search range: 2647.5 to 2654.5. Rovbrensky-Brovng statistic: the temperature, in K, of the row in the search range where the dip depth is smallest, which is 2653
